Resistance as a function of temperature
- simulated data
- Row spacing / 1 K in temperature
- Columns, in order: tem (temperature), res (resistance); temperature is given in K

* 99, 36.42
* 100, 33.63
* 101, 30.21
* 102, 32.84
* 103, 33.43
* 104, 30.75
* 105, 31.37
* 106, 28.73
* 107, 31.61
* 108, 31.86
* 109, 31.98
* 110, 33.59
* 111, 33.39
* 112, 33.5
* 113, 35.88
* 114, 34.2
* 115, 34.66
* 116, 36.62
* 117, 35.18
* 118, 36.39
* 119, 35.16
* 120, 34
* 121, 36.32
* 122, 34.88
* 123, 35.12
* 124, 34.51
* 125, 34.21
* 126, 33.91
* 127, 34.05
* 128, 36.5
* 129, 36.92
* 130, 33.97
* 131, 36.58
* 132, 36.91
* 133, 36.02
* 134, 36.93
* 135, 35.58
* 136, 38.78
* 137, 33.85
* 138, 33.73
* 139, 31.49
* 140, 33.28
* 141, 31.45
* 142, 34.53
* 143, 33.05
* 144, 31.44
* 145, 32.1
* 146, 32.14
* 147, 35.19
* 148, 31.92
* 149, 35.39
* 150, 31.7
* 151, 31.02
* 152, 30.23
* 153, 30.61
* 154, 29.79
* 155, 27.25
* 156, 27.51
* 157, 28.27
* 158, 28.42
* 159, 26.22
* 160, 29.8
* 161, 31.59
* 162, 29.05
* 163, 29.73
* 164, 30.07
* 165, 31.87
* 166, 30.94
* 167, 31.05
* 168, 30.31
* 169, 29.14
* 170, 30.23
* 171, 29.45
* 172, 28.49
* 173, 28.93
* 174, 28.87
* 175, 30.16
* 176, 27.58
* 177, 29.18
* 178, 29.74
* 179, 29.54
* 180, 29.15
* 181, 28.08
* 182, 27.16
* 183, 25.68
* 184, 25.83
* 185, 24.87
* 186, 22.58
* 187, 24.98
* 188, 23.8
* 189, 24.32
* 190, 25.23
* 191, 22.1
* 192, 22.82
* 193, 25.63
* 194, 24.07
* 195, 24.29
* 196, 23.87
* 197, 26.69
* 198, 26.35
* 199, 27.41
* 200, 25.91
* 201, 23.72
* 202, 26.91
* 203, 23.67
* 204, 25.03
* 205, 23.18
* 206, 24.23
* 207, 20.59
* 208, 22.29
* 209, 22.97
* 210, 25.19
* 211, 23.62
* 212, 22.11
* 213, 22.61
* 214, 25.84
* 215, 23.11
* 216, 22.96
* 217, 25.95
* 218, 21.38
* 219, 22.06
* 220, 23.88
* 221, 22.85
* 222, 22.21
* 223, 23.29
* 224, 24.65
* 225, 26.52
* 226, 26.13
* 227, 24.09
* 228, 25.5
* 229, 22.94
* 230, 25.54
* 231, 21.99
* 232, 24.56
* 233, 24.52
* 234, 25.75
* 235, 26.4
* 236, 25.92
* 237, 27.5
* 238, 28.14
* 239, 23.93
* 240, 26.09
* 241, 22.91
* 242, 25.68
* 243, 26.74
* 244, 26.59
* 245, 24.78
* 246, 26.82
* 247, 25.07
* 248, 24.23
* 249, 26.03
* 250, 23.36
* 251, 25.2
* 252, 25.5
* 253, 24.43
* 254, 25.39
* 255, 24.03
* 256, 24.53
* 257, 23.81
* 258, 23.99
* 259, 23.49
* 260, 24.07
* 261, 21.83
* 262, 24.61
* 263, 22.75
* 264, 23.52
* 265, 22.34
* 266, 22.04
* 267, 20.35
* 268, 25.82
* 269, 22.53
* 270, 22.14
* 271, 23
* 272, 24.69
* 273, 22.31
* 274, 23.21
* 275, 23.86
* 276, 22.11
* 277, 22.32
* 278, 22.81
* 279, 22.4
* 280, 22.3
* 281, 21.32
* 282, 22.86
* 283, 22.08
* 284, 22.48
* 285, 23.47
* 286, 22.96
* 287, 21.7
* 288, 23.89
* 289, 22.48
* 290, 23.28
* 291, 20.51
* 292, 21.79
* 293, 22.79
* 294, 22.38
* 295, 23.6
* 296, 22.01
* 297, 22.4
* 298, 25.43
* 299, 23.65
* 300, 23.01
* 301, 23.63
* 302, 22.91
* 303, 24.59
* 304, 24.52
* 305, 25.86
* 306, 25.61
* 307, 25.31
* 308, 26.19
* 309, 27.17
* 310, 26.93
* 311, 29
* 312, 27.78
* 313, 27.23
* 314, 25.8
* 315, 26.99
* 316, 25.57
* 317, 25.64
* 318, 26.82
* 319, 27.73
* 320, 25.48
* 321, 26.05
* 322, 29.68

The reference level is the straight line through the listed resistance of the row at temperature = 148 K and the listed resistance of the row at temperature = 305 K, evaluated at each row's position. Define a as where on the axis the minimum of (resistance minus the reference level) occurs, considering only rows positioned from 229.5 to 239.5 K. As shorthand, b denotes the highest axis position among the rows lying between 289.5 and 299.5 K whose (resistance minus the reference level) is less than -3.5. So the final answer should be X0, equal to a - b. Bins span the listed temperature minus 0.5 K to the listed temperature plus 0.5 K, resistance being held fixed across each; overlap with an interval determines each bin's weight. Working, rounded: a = 231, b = 297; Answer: -66 K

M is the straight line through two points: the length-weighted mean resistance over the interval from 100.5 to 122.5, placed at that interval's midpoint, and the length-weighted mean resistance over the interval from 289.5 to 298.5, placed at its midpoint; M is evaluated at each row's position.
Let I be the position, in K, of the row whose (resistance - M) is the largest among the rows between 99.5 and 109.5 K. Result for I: 100 K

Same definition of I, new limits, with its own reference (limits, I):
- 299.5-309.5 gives 309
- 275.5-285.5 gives 285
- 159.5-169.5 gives 165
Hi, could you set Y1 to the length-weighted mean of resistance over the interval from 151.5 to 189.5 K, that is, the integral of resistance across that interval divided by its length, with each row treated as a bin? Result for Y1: 28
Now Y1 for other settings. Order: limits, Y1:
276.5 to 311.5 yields 24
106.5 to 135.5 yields 35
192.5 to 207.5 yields 25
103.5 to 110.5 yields 31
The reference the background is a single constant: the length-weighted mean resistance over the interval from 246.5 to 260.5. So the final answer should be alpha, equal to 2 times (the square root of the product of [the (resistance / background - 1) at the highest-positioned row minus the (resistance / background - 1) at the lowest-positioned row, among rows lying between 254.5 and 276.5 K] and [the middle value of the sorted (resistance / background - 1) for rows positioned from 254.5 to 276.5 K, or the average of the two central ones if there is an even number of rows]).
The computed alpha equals 0.12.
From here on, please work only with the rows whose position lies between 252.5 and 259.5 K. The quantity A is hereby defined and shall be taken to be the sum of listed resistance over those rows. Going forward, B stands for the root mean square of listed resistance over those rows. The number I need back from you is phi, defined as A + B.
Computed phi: 194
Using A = 170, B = 24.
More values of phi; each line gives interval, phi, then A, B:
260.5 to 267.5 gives 180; 157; 23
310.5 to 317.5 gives 215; 188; 27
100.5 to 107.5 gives 250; 219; 31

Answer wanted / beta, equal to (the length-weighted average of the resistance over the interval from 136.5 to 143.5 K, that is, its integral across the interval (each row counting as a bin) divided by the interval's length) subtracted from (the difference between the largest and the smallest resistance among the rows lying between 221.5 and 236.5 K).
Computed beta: -28.5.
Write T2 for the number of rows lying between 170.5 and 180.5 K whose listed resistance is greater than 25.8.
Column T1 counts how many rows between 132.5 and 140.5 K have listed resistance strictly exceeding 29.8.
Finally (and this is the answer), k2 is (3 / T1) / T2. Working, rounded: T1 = 8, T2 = 10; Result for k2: 0.04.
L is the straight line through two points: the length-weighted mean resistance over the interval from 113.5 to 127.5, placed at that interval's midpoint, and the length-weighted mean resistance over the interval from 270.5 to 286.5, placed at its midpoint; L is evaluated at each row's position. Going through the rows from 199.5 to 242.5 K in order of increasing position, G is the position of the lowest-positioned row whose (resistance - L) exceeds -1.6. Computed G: 217 K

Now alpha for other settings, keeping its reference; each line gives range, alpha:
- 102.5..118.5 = 0.42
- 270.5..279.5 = 0.08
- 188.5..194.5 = 0.02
